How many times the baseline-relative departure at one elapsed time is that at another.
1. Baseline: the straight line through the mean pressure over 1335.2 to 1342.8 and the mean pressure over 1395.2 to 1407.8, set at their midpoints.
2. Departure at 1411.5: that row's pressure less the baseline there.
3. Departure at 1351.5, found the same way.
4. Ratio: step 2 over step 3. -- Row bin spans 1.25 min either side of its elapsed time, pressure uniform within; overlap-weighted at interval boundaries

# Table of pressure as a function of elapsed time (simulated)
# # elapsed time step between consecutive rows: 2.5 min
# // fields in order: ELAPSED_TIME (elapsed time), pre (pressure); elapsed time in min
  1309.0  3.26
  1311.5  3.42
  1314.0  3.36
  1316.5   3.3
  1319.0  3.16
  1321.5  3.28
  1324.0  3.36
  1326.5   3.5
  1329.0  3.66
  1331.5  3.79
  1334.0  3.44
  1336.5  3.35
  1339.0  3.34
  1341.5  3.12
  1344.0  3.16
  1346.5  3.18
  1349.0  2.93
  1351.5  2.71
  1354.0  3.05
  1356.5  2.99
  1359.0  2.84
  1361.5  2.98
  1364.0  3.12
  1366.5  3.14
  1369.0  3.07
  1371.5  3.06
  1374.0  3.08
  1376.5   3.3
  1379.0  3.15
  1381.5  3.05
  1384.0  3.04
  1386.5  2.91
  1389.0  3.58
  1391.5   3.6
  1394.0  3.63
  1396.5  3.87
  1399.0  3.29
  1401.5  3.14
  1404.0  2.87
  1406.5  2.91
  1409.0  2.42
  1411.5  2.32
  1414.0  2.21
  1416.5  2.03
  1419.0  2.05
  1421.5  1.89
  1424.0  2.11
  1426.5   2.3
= 1.6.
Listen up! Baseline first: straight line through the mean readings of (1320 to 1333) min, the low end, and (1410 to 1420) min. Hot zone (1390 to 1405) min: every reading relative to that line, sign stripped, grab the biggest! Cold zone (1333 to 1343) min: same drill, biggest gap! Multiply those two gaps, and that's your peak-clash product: 0.2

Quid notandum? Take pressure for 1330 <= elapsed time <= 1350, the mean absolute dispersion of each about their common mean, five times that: 1.0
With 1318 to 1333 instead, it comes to 1.0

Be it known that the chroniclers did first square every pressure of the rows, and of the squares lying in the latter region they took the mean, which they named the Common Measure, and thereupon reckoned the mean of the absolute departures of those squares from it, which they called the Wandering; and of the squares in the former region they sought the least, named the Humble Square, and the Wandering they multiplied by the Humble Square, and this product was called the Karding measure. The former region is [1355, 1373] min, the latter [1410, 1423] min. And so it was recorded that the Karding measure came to 4.5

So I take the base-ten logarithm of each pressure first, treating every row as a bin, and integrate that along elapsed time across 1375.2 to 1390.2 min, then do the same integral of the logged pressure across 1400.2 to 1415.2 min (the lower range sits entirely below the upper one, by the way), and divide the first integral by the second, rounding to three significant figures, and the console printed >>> 1.19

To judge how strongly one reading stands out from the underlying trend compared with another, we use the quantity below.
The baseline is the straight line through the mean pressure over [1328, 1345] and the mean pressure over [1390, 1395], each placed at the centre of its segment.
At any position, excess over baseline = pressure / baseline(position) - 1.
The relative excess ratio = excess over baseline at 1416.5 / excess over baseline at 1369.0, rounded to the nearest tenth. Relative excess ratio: 3.5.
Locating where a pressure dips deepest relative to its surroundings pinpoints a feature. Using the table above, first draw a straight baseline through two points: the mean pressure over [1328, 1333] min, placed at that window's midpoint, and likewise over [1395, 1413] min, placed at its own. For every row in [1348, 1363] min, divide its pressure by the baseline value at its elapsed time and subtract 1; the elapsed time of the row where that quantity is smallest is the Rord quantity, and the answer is 1351.5 min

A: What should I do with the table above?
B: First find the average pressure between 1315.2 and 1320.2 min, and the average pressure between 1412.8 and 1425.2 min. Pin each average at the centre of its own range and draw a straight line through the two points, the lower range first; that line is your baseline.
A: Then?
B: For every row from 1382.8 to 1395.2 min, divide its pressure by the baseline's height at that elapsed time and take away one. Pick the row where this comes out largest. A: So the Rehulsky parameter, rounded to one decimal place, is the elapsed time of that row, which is 1394.0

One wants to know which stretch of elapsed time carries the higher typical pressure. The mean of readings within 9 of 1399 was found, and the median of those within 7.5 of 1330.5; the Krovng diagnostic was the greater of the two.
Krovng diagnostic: 3.47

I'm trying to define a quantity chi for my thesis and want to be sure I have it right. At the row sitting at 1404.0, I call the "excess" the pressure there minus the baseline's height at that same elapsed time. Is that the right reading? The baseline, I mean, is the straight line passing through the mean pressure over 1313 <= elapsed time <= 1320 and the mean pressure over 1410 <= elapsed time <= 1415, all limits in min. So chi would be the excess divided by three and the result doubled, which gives 0.34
